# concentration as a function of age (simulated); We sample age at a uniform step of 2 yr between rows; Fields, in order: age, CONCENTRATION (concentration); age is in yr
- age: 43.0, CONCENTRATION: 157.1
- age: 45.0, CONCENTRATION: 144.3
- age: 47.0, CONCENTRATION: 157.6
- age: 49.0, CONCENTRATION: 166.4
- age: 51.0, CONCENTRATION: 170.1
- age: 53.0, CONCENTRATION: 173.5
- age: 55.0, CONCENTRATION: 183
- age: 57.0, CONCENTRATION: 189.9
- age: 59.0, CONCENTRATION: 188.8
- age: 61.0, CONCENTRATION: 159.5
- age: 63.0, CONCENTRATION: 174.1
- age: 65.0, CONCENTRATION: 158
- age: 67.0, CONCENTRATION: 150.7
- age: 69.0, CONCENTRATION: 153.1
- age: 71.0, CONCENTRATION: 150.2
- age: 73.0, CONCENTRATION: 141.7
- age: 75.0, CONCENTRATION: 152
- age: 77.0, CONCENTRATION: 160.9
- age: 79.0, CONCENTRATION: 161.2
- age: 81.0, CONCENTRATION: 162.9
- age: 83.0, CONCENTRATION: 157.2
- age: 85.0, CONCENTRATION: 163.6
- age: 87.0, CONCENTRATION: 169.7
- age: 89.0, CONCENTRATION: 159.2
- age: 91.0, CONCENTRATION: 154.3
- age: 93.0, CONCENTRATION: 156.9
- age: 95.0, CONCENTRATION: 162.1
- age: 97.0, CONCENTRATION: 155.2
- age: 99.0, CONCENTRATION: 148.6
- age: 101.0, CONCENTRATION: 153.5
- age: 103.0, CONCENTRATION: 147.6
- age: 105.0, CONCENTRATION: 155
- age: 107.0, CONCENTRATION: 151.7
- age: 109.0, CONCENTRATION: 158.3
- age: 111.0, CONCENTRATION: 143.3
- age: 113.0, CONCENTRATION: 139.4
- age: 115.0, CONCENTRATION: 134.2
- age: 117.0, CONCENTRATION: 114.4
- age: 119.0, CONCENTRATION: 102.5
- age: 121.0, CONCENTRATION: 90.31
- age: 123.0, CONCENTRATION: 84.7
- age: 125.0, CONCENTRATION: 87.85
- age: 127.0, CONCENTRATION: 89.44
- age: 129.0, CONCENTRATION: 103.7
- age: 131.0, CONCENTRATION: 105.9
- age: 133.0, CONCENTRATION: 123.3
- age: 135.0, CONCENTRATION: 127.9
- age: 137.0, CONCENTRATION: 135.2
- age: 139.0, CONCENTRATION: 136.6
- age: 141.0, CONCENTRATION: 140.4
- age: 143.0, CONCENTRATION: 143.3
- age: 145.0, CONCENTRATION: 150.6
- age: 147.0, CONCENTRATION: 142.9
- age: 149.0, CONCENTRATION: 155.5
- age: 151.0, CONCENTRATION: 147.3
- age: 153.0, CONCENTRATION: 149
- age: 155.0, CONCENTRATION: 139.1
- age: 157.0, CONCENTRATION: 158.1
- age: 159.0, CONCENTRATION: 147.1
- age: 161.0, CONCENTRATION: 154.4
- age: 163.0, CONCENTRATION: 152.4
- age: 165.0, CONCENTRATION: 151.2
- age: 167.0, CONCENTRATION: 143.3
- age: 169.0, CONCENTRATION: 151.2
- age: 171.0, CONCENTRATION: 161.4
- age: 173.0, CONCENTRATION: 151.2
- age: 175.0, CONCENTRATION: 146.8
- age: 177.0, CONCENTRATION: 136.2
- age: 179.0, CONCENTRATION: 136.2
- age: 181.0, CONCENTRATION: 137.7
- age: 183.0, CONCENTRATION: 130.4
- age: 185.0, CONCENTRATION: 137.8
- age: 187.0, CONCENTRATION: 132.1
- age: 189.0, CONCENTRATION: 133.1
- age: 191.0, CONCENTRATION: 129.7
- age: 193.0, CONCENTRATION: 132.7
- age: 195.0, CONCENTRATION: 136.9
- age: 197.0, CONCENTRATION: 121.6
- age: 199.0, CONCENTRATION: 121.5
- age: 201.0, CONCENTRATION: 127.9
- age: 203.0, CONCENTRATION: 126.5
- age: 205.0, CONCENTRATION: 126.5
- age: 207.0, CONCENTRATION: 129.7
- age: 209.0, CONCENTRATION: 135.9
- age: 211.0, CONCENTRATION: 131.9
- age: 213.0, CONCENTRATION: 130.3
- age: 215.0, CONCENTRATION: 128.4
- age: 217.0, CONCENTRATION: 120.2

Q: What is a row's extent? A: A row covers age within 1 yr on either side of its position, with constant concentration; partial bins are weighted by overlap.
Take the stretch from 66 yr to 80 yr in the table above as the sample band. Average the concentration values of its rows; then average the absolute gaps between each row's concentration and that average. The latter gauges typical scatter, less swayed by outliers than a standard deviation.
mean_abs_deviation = 4.8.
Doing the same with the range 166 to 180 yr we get 6.9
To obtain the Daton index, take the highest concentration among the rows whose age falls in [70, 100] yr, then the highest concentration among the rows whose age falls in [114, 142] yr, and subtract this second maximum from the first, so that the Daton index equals 29.3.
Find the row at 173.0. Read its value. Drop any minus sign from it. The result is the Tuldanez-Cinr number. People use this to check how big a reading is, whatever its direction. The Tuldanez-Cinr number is 151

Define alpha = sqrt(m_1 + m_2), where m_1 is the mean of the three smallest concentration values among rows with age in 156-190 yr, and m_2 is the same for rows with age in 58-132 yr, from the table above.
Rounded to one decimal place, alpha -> 14.8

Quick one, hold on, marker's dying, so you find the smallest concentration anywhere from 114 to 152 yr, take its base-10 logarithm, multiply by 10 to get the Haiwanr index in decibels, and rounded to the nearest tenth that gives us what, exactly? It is 19.3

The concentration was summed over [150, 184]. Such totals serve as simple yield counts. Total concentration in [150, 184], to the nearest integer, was 2493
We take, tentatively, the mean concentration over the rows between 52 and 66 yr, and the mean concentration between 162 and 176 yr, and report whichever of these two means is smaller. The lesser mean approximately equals 151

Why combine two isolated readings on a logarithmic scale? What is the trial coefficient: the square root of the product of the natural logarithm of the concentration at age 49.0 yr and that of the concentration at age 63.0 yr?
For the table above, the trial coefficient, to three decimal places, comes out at 5.137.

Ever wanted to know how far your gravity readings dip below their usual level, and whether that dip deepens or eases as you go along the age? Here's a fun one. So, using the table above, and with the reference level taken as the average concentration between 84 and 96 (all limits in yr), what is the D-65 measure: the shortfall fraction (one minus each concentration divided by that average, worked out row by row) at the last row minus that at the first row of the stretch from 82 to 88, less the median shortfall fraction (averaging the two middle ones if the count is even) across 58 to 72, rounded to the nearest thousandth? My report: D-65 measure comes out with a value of -0.096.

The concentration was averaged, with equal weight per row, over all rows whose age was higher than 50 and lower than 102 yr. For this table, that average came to 162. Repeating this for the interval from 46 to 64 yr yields 174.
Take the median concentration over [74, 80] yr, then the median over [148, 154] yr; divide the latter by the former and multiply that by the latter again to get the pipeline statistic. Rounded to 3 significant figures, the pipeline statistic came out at 138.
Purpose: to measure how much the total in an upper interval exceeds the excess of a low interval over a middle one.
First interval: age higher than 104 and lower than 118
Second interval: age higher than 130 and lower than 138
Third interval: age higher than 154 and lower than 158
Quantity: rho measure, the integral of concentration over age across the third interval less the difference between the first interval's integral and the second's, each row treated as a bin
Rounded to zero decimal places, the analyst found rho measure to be -414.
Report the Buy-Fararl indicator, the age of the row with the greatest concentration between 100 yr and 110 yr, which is 109.0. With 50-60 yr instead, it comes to 57.0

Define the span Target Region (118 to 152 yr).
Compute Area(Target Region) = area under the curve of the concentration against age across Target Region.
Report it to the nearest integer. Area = 4135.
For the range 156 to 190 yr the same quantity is 4921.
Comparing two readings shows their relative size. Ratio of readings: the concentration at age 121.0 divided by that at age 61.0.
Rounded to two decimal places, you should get 0.57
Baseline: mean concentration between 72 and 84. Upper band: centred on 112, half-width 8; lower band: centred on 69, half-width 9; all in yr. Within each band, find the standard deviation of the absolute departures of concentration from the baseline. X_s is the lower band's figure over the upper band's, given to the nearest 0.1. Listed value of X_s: 0.3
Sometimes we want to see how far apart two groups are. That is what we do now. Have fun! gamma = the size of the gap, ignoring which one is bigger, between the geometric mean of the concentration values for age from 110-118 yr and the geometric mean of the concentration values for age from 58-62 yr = 41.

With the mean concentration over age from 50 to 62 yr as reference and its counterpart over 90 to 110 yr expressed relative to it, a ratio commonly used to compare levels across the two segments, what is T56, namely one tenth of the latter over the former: 0.087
